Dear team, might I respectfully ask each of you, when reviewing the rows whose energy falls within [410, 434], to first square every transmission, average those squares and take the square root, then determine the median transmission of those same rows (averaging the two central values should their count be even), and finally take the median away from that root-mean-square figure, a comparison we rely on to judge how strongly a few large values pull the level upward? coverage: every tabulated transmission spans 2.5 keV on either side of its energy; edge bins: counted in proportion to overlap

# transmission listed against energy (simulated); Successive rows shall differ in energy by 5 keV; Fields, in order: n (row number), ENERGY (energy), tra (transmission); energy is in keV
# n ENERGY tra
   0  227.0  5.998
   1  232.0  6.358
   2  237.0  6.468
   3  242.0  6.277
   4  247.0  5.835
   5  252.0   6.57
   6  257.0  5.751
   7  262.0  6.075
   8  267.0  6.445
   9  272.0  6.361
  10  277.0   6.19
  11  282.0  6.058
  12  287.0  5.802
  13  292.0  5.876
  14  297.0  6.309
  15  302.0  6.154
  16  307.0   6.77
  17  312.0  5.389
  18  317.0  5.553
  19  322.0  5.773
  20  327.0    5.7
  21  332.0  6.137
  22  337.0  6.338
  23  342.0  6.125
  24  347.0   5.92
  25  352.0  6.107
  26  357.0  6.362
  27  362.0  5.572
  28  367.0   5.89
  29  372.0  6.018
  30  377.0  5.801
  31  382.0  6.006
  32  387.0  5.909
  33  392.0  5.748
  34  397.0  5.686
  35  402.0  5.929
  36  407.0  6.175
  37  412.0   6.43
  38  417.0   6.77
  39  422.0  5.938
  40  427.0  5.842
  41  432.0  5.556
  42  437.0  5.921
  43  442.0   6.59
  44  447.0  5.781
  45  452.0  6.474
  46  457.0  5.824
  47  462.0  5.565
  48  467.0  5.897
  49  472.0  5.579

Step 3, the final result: 0.18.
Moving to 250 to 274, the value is -0.11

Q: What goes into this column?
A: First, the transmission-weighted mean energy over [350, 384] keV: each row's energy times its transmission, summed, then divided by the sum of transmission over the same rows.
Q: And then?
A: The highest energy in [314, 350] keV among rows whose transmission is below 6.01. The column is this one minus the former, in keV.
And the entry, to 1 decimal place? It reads -19.9 keV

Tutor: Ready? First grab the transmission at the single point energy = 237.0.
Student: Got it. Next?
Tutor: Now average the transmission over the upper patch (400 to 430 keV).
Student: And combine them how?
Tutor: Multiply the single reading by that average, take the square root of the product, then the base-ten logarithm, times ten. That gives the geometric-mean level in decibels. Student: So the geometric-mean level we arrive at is 8.01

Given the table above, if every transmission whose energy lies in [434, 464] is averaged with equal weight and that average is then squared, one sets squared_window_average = 36.3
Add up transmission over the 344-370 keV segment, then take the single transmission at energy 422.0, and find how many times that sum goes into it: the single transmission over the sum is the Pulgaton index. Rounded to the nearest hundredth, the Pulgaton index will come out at 0.20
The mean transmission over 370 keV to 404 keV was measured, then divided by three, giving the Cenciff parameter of 1.96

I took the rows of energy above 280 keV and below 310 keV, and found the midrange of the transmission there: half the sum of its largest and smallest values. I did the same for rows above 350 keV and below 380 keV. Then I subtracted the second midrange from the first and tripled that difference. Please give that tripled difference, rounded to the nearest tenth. 1.0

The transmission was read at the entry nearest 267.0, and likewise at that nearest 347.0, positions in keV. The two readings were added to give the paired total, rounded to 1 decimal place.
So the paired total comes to 12.4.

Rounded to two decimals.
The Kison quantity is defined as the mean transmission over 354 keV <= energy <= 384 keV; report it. 5.94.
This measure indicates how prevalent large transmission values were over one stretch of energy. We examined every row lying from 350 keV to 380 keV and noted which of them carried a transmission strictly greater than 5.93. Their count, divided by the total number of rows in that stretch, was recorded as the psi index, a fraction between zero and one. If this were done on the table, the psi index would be 0.50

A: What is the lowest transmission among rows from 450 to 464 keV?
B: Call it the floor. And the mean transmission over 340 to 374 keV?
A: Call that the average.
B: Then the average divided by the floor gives 1.078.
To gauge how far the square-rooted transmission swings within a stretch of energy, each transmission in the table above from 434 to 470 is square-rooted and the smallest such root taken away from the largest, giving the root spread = 0.21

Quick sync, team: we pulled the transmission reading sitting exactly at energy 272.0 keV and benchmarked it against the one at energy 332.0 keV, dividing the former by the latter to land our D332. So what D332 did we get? 1.04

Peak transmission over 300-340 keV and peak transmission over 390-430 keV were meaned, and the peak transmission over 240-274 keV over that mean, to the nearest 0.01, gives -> 0.97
